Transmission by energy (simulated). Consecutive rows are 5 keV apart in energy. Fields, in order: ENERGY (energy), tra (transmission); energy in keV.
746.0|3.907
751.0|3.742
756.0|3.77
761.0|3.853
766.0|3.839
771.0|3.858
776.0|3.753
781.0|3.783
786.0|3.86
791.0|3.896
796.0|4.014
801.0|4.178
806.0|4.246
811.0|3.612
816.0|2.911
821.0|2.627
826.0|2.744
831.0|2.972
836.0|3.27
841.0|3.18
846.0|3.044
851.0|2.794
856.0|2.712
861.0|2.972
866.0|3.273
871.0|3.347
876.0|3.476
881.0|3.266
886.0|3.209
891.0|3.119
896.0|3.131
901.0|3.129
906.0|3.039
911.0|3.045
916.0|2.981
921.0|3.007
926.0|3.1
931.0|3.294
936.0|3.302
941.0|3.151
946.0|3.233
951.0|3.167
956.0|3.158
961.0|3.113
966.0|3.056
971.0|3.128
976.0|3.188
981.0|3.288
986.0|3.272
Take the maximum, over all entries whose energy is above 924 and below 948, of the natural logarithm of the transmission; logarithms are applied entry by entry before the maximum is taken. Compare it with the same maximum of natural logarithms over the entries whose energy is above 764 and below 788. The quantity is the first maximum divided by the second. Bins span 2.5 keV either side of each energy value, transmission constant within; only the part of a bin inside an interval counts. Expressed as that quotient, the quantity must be 0.88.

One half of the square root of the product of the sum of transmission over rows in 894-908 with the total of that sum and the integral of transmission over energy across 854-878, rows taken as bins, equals 14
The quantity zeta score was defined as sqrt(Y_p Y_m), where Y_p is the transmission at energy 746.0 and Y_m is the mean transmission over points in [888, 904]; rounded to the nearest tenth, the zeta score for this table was 3.5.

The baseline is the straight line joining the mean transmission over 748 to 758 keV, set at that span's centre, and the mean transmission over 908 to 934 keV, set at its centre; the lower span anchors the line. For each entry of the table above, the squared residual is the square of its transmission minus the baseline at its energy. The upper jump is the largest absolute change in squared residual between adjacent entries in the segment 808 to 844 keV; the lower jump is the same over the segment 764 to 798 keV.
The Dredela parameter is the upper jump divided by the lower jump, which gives 3.9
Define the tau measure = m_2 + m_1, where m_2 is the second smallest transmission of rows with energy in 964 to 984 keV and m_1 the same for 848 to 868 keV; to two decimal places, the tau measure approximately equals 5.92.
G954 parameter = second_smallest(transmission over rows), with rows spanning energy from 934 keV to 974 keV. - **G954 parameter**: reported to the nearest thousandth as 3.113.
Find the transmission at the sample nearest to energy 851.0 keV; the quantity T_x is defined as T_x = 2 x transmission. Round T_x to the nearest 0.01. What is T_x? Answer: 5.59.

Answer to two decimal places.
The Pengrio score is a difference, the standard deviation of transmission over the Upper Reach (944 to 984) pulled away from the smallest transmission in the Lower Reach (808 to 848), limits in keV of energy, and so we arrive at 2.56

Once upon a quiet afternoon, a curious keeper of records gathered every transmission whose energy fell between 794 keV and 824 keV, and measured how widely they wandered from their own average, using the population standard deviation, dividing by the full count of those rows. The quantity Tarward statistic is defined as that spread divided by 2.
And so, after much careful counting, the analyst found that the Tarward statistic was 0.31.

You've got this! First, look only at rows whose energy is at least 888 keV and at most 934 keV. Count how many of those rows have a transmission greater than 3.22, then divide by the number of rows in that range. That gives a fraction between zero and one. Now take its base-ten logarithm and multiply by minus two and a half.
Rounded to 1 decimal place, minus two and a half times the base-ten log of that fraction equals 2.4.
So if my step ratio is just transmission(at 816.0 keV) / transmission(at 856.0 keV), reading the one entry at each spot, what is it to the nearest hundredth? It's 1.07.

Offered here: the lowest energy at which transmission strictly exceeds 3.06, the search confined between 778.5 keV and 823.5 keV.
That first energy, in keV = 781.0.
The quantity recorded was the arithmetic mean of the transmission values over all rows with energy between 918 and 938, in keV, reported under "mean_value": 3.2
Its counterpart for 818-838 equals 2.9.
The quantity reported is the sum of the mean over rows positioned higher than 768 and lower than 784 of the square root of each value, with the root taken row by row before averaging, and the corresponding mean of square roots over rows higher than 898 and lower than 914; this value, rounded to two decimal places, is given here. 3.70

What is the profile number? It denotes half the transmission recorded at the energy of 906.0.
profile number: 1.52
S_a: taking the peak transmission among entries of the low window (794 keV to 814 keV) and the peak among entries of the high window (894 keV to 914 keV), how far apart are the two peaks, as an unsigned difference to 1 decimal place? 1.1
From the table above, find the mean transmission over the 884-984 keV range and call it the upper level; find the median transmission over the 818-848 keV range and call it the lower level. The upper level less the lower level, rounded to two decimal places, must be 0.13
